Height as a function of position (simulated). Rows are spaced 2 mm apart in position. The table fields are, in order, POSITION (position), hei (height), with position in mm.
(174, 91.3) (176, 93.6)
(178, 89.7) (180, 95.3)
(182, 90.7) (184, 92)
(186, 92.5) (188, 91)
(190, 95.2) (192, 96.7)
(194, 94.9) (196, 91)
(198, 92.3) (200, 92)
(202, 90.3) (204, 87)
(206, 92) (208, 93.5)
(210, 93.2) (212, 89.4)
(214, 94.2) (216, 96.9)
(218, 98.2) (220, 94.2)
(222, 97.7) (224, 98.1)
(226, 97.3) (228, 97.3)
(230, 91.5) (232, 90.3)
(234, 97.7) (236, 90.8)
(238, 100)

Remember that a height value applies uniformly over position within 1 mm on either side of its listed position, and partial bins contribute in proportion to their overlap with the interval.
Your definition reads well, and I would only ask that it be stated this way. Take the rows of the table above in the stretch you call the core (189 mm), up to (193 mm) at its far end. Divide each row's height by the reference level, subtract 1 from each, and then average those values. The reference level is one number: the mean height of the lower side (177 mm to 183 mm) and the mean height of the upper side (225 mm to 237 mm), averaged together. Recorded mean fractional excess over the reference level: 0.031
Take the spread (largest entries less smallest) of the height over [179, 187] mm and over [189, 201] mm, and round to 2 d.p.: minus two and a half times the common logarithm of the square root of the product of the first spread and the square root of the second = -1.30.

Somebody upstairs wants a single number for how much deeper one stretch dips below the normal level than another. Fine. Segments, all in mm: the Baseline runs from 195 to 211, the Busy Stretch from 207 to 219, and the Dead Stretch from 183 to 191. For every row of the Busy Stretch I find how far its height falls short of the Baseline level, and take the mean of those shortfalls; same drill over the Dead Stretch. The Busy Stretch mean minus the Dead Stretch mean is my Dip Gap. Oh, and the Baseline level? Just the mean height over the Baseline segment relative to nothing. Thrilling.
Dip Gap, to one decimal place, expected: -1.6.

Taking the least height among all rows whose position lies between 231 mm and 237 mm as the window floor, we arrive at 90.3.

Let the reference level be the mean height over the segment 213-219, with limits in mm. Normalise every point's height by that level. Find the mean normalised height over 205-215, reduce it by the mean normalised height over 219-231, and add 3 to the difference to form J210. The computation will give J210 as 2.96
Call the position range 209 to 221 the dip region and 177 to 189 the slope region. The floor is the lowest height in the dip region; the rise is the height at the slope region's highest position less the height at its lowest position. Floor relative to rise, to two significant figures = 69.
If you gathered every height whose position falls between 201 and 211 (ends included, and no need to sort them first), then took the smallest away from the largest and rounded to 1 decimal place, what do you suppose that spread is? 6.5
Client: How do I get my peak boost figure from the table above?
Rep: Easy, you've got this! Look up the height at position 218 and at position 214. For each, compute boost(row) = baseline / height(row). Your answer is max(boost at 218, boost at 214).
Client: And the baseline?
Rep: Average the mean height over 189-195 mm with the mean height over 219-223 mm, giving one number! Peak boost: 1.02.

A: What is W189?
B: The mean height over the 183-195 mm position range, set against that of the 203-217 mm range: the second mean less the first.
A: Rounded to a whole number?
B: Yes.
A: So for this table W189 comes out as -1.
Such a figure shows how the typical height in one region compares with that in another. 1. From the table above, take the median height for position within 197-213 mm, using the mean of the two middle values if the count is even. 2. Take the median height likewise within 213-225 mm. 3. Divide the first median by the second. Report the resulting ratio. 0.95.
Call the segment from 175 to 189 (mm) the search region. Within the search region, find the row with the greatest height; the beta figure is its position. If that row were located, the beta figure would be 180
